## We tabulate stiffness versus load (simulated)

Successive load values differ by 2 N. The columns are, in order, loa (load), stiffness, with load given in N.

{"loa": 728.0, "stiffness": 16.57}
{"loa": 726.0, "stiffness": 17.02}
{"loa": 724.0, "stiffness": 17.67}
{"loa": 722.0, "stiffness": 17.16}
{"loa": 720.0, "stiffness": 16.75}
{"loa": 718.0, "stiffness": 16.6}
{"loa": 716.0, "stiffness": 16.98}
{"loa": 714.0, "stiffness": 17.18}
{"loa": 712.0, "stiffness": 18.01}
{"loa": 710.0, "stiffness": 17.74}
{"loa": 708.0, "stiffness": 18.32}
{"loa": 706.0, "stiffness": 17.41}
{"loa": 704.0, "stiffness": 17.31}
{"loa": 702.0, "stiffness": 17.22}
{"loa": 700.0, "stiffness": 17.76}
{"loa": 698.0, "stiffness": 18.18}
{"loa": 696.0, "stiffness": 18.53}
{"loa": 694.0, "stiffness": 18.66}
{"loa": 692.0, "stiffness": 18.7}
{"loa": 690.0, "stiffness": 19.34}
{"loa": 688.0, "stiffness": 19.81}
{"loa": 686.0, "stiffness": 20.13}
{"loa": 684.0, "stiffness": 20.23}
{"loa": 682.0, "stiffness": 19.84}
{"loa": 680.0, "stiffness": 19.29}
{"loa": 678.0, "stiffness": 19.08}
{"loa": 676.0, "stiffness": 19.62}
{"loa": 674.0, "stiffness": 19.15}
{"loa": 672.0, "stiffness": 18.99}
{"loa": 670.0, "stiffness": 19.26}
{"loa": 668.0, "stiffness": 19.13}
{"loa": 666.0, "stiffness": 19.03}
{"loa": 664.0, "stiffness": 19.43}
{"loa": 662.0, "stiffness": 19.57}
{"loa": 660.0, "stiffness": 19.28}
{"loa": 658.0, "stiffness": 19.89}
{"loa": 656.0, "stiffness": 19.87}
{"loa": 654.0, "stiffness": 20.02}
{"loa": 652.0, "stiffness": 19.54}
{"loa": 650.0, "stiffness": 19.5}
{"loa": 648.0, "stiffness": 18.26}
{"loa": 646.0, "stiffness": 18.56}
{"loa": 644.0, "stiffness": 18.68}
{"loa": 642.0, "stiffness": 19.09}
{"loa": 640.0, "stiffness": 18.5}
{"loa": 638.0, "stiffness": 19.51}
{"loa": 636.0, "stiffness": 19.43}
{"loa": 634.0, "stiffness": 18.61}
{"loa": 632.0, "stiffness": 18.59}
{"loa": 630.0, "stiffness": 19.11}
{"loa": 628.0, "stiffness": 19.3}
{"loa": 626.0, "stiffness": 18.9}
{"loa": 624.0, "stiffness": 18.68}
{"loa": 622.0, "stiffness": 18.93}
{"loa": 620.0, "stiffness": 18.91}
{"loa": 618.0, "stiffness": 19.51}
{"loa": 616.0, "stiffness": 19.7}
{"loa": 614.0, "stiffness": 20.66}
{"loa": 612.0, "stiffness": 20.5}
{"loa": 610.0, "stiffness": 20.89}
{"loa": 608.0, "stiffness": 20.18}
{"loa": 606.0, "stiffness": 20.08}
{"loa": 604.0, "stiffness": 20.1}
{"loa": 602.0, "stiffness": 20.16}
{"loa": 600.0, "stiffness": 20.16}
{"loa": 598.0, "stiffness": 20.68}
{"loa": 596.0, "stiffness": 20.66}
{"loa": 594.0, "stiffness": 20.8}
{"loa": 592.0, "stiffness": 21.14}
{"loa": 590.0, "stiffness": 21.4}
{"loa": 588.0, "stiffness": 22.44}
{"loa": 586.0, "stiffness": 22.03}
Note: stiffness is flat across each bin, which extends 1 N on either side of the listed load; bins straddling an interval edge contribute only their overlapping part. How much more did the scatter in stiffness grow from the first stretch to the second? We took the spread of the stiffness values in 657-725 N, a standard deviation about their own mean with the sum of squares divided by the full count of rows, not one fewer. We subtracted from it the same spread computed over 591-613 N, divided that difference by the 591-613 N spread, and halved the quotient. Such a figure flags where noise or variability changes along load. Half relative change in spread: 1.0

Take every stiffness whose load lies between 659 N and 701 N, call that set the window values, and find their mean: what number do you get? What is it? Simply 19.2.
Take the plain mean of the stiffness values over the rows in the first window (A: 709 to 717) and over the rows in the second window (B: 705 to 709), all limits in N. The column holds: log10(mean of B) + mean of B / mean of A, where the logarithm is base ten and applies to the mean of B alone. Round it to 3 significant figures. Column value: 2.27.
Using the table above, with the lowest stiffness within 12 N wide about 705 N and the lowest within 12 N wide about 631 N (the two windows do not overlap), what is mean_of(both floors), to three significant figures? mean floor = 17.9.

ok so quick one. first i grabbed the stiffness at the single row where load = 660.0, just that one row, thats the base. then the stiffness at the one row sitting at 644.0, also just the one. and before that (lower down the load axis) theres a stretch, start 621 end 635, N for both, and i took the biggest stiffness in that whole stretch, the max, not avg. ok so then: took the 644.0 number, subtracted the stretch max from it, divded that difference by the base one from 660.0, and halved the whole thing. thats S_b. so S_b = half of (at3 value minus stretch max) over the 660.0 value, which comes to -0.016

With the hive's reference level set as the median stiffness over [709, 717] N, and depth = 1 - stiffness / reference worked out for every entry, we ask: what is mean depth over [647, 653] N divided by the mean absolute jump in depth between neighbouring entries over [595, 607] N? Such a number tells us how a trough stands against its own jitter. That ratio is -13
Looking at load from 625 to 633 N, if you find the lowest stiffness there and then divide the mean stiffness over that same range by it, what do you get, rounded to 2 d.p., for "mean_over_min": 1.02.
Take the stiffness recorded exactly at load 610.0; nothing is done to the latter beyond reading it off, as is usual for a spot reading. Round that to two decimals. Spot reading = 20.89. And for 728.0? 16.57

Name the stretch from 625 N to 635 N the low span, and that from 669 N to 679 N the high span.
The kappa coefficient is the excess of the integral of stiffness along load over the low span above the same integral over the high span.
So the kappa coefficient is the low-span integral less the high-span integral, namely -3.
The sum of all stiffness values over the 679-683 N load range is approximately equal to 39.1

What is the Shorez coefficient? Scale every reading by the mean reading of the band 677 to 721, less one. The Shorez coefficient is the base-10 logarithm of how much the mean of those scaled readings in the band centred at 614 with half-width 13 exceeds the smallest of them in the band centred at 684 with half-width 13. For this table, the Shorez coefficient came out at -1.2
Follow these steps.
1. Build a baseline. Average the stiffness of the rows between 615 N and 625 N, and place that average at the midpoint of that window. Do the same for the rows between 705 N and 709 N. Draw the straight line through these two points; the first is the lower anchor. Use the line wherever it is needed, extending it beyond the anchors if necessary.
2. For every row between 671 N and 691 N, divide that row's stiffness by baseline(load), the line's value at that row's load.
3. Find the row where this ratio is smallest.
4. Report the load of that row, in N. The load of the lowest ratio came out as 672.0 N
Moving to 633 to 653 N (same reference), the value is 648.0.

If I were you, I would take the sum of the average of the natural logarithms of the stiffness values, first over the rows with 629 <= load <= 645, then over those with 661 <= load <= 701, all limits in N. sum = 5.89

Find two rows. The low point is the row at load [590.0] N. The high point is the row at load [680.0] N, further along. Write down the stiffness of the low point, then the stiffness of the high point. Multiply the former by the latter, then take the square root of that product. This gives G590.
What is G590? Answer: 20.3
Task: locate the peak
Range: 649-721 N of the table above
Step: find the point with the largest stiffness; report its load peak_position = 684.0 N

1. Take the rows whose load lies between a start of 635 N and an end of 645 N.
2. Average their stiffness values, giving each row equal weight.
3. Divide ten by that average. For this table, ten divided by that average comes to 0.53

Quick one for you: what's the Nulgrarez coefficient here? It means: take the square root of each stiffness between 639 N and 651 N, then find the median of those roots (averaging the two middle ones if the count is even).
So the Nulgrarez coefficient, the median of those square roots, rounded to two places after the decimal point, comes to 4.32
